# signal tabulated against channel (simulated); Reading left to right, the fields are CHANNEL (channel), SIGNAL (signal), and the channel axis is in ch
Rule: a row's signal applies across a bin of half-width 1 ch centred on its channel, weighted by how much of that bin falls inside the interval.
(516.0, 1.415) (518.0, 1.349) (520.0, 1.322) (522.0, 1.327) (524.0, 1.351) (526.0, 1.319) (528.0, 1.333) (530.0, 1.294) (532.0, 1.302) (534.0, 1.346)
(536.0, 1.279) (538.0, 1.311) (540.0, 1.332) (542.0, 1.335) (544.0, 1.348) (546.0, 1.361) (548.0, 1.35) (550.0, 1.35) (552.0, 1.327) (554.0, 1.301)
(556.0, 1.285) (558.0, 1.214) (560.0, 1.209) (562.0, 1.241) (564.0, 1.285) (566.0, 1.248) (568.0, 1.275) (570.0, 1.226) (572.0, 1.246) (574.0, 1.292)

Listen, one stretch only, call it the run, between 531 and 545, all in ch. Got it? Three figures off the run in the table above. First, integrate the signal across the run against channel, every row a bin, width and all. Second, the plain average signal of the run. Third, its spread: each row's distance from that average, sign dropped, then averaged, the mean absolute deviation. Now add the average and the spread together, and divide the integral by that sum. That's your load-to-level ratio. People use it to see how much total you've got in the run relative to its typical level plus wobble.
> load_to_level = 13.8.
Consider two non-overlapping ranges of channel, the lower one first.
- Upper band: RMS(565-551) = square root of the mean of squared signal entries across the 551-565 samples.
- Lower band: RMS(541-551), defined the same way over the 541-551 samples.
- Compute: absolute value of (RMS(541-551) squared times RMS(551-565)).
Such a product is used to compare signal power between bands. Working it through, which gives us 2.30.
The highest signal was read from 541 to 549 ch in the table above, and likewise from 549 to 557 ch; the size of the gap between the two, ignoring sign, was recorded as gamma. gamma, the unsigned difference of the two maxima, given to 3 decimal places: 0.011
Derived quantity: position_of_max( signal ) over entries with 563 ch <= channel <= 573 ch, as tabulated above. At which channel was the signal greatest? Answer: 564.0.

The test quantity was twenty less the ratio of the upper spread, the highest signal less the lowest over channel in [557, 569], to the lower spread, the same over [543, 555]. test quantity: 18.7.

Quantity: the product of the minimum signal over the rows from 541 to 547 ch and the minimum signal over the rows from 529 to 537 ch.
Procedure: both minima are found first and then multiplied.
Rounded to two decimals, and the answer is 1.71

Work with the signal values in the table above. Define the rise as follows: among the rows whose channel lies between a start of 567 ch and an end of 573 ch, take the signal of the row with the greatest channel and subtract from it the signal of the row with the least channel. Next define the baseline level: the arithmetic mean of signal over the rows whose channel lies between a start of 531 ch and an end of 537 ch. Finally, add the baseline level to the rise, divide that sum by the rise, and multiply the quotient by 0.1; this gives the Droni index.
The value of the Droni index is -4.4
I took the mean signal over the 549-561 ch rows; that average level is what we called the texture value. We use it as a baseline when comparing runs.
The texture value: 1.28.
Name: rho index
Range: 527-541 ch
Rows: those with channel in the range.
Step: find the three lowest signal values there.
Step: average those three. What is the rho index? 1.29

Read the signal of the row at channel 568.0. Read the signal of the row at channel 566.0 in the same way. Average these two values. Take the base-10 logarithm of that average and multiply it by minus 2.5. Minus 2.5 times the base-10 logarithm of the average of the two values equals -0.25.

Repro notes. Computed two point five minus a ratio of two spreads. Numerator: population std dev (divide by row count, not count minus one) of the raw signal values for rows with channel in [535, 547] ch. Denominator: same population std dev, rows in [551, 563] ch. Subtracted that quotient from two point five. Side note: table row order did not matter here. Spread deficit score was 1.9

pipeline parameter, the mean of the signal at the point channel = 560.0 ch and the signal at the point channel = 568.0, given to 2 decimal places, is 1.24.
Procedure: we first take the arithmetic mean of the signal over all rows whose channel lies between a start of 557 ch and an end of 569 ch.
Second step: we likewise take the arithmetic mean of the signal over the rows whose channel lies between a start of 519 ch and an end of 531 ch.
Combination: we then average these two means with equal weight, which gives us 1.28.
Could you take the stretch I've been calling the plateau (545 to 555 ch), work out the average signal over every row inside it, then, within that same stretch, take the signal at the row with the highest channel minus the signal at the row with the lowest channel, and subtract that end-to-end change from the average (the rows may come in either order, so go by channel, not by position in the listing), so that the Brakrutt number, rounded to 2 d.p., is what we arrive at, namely 1.40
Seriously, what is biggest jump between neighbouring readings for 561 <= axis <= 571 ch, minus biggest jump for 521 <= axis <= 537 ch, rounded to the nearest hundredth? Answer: -0.02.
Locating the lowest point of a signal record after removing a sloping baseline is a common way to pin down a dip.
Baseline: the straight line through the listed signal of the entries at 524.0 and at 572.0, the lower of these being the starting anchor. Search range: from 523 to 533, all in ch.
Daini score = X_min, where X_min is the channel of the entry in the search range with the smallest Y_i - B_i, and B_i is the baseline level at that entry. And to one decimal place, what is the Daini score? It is 530.0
